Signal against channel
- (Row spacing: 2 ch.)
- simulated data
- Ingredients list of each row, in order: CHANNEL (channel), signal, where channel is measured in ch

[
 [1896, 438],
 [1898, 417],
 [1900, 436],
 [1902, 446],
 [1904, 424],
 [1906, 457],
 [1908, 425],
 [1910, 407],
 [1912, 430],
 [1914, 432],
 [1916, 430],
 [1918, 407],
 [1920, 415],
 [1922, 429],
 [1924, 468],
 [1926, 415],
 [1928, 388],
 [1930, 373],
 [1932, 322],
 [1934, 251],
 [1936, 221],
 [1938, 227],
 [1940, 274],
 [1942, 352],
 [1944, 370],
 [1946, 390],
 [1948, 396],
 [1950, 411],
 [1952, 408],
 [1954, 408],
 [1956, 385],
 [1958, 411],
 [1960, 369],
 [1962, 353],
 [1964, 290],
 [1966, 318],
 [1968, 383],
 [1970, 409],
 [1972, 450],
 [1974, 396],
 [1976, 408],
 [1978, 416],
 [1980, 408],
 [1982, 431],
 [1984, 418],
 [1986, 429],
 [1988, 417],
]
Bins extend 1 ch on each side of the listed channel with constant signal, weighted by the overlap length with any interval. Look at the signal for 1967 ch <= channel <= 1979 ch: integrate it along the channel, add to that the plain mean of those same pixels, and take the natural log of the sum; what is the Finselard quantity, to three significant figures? 8.58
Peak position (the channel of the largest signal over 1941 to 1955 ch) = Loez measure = 1950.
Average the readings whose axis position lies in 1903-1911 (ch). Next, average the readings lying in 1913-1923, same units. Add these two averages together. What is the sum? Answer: 851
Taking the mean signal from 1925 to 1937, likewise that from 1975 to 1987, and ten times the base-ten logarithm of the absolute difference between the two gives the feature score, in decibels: 19.5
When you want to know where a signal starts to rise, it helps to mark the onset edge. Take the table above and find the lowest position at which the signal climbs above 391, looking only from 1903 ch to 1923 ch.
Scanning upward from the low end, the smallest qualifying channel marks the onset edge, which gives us 1904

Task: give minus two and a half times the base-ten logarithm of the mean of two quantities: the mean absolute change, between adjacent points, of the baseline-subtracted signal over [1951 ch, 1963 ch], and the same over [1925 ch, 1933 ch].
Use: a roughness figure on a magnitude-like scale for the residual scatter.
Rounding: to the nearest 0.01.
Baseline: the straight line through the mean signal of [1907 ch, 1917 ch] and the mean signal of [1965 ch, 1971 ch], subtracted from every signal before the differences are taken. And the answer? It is -3.50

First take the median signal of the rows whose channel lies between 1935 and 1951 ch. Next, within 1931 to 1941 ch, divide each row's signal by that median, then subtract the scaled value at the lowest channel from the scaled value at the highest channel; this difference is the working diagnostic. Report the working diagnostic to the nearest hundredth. -0.13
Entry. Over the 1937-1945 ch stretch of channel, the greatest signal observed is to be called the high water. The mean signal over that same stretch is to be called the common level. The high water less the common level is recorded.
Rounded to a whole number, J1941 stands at 64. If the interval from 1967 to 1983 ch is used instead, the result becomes 37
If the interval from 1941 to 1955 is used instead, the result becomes 20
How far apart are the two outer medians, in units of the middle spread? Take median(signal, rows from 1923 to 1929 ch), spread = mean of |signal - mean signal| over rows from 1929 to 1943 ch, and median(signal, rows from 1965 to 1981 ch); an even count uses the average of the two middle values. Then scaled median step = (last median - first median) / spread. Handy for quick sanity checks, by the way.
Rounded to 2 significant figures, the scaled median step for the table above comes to -0.14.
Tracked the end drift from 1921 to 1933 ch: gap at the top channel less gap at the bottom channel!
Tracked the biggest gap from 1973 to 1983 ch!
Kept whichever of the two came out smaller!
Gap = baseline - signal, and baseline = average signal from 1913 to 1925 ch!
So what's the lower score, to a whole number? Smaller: 34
